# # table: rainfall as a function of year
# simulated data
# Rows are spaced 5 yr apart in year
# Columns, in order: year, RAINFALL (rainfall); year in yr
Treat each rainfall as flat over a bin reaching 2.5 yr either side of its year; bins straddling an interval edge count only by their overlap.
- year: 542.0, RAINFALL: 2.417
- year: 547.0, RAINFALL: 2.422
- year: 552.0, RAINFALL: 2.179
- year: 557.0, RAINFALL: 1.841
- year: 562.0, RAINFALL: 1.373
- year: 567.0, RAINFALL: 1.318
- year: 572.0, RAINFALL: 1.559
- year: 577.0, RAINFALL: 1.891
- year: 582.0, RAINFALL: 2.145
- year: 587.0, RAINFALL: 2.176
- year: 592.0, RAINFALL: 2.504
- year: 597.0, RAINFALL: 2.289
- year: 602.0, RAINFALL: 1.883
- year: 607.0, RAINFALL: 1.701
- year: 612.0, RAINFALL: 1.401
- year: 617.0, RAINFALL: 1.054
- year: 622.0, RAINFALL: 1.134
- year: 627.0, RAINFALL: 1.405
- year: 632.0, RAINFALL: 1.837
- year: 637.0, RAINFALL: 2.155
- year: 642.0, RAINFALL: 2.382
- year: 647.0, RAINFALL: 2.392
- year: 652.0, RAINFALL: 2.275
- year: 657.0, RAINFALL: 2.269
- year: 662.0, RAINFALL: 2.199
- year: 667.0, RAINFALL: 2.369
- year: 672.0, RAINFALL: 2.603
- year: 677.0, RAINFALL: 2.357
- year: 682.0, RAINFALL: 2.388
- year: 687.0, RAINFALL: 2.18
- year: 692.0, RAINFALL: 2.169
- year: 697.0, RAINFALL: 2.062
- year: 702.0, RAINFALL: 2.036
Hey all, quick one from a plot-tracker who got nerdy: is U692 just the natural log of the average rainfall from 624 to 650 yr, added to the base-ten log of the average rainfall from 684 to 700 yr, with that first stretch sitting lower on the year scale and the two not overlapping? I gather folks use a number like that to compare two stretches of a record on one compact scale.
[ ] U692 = 1.0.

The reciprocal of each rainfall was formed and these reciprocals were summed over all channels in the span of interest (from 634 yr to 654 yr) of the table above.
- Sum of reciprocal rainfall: 1.7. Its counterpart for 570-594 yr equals 2.5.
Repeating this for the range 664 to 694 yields 2.6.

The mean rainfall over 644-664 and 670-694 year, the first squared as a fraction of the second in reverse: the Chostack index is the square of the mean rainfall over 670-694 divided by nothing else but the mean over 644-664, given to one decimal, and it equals 2.4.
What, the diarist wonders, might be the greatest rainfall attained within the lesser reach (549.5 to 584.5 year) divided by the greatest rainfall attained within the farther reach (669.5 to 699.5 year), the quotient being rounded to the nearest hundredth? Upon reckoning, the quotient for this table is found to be 0.84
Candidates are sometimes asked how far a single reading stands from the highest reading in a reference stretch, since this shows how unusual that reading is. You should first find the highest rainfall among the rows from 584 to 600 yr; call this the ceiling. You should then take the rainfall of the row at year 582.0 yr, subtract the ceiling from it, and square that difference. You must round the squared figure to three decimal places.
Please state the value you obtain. 0.129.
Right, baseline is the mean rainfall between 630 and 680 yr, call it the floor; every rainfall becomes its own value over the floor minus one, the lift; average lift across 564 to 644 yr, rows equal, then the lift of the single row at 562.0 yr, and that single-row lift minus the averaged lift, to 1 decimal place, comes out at -0.2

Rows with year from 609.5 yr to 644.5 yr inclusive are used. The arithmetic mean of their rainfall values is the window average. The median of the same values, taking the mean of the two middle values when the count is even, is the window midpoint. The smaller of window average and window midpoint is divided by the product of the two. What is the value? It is 0.62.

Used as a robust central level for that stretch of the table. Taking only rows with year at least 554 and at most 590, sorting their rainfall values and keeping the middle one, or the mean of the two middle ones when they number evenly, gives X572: 1.84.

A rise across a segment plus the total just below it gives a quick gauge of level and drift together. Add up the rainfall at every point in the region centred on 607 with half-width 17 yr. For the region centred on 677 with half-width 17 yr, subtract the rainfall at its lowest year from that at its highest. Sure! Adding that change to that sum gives 11.9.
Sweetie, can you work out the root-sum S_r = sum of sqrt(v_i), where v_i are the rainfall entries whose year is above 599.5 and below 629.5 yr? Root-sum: 7.1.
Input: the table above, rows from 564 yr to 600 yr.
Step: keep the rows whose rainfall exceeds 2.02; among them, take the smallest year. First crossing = 582.0 yr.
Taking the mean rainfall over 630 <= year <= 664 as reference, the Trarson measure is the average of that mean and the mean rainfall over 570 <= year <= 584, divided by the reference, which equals 0.92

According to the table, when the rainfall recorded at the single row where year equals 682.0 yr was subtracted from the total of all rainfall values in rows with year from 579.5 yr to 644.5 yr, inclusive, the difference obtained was 21.7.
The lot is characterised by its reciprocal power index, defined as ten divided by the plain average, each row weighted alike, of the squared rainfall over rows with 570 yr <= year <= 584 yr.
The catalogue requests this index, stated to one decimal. 2.8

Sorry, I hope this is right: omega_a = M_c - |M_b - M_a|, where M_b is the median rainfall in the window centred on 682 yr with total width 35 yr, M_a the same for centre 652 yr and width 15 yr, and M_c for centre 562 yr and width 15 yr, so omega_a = 1.3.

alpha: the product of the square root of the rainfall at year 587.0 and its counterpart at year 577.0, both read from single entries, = 2.03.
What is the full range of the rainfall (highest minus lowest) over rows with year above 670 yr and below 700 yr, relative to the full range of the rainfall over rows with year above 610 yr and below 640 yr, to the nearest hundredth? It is 0.49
